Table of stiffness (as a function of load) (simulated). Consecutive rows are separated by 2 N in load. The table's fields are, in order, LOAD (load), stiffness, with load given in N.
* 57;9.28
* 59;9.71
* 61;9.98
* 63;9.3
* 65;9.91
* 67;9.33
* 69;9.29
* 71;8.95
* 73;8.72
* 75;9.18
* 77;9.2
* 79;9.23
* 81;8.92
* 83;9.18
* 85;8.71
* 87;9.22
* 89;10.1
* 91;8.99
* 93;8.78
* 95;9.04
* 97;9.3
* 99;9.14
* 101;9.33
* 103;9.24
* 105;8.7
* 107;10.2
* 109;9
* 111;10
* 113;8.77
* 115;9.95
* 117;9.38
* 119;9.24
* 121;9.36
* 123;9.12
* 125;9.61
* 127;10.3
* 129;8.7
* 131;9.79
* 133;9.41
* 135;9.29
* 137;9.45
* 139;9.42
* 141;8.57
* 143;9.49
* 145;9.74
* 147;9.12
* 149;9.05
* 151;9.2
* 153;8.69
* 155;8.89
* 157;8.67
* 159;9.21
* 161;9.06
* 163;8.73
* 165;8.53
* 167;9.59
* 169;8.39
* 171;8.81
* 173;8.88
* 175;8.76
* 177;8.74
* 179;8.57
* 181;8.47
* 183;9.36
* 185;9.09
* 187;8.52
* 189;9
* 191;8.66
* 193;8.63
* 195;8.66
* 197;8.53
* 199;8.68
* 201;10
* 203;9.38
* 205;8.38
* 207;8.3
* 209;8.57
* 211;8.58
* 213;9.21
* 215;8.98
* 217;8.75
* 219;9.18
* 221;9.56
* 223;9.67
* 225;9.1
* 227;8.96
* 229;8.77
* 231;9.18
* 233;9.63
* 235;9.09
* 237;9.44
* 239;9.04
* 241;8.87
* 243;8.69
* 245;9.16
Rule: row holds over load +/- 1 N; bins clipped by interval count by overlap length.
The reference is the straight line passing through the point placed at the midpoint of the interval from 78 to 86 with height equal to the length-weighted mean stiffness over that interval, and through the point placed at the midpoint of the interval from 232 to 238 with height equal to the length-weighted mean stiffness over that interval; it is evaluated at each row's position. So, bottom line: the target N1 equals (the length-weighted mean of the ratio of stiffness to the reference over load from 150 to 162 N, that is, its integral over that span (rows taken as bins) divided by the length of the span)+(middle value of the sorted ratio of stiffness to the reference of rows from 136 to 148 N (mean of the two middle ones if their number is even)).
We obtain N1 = 2.005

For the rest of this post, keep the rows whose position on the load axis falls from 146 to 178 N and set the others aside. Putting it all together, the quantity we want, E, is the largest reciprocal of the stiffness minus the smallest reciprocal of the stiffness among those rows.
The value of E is 0.0149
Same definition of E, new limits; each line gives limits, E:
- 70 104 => 0.0158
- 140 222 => 0.0205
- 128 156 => 0.0145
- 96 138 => 0.0179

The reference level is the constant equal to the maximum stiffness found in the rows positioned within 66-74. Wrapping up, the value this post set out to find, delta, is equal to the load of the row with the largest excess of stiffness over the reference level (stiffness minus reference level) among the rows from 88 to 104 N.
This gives 89 N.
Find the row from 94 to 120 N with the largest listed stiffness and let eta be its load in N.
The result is 107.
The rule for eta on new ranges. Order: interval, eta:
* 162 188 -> 167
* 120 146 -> 127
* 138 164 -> 145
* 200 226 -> 201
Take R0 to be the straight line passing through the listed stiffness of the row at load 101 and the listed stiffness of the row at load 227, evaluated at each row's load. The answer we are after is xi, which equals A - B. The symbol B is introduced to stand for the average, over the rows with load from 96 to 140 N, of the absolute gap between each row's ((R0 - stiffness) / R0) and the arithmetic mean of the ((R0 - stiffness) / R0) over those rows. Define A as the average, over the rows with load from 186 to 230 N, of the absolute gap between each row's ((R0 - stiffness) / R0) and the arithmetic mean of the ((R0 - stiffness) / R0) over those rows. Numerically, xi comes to 0.004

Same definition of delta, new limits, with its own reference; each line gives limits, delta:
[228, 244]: 233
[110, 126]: 111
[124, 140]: 127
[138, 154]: 145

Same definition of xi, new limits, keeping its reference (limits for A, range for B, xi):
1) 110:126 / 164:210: -0.001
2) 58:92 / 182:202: -0.008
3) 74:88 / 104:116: -0.050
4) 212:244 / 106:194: -0.013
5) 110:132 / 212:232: 0.020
